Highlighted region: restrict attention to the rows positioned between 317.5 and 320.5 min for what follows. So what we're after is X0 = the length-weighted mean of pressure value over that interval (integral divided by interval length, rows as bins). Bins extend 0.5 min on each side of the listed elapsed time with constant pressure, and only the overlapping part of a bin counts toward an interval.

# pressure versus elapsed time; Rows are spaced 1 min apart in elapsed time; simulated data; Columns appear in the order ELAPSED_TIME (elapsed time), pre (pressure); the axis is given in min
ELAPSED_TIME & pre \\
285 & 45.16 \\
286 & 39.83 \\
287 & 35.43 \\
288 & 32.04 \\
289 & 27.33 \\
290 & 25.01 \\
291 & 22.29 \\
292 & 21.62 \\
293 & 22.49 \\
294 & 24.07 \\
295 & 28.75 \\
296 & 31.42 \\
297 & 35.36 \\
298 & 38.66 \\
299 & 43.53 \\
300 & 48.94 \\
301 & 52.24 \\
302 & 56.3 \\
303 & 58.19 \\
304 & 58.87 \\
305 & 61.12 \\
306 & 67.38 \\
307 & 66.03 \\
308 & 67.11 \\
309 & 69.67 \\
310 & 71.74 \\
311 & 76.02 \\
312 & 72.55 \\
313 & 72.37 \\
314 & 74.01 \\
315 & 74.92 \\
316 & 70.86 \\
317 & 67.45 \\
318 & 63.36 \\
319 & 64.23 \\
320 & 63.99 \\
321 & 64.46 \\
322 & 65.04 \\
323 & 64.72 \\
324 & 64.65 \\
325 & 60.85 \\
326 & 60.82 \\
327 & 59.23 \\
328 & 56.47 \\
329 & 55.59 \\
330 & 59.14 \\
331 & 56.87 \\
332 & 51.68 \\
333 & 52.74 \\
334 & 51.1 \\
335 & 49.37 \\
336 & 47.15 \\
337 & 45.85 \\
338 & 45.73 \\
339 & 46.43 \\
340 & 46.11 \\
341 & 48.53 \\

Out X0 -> 64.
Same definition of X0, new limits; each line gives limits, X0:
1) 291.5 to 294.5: 23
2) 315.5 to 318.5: 67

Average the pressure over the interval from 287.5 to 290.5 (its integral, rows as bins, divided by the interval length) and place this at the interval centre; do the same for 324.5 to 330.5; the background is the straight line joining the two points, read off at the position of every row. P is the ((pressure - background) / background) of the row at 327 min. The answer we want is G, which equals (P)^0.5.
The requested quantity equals 0.1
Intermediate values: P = 0.0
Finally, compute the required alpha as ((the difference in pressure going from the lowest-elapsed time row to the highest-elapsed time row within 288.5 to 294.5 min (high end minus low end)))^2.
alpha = 11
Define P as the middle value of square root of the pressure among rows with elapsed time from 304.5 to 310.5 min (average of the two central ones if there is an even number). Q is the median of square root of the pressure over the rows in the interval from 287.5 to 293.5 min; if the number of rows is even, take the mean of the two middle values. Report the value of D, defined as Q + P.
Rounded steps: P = 8.20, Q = 4.9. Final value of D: 13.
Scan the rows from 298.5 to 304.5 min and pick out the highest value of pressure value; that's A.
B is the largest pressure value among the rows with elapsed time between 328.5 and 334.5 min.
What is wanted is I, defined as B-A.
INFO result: 0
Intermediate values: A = 58.87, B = 59.14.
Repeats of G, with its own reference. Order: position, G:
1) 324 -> 0.4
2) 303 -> 0.7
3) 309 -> 0.8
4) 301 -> 0.6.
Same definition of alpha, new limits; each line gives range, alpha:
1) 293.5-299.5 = 379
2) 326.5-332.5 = 57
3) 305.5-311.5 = 75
